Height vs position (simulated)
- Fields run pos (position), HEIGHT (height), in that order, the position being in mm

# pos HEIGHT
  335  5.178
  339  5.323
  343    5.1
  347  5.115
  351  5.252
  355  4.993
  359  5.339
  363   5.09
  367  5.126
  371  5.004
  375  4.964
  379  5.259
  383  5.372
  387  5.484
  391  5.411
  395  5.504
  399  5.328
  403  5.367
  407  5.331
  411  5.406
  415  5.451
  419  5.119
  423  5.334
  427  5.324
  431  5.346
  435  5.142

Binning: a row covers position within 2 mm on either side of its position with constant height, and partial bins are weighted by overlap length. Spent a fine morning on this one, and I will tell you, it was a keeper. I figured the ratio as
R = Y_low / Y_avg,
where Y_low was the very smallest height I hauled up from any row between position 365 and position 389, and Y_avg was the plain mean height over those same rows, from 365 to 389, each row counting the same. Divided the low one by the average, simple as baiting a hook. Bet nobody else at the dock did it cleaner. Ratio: 0.954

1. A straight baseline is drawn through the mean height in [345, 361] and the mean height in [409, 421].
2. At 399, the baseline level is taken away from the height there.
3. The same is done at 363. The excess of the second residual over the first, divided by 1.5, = -0.10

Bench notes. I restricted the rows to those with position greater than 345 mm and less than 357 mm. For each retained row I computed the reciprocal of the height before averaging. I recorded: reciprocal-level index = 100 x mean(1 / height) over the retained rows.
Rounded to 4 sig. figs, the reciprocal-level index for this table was 19.54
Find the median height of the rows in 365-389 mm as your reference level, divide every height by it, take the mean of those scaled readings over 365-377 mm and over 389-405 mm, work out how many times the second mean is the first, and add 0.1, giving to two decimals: 1.17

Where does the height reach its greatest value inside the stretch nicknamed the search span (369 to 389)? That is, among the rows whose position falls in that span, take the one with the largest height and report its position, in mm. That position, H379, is 387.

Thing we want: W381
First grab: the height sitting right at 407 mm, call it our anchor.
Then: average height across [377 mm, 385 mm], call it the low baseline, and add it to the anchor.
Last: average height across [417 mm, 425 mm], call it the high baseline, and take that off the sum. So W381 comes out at 5.4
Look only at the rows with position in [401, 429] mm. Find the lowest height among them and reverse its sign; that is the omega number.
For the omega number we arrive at -5.12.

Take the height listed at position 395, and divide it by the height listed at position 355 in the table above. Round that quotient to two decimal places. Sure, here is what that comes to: 1.10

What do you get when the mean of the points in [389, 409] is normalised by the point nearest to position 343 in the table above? 1.06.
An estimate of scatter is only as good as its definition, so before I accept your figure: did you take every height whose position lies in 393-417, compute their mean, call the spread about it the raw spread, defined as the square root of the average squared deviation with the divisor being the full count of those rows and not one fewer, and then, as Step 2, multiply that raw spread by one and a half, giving 0.10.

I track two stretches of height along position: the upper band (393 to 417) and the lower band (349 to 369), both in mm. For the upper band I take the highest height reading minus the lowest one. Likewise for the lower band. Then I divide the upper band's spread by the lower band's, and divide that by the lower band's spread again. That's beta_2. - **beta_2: 1.5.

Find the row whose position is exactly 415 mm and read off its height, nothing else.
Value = 5.451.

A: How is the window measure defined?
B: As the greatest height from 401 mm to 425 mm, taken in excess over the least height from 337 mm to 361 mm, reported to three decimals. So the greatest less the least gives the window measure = 0.458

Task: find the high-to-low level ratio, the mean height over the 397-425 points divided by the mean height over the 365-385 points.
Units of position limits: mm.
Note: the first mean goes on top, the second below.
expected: 1.04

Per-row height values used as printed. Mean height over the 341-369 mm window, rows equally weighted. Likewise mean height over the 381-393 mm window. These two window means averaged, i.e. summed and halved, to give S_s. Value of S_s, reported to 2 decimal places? 5.28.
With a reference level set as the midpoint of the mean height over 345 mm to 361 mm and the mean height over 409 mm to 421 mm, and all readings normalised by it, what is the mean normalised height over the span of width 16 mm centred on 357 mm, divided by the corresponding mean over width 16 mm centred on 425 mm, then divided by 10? 0.098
